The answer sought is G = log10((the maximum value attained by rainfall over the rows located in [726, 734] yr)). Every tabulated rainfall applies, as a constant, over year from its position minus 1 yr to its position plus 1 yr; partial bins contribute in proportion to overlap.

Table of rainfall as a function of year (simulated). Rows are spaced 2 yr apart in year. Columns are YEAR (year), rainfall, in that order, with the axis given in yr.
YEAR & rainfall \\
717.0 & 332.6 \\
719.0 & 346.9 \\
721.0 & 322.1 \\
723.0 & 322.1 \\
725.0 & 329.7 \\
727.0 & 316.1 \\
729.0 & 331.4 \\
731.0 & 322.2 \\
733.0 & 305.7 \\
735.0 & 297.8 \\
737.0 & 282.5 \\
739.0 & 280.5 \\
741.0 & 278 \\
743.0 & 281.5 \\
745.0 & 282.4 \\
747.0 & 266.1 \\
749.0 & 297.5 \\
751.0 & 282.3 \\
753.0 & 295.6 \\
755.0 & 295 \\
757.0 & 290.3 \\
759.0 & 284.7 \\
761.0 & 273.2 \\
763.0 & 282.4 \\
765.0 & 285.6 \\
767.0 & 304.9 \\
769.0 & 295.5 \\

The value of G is 2.52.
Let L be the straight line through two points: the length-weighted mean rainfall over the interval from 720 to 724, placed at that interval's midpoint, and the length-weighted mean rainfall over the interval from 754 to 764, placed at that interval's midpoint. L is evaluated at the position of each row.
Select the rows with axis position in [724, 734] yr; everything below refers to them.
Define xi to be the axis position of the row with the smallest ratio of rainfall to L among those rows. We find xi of 733.0 yr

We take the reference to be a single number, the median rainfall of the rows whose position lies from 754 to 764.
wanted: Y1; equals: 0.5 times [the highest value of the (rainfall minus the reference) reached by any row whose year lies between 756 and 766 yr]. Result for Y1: 3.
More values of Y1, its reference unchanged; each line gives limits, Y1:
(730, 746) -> 19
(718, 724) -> 31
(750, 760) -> 5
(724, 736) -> 23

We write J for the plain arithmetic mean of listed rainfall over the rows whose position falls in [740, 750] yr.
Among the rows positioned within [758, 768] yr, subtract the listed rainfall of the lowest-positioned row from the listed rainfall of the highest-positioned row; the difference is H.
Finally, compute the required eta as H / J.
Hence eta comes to 0.07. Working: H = 20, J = 281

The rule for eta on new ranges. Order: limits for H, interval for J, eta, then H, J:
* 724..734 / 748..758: -0.08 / -24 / 292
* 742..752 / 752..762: 0.00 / 1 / 288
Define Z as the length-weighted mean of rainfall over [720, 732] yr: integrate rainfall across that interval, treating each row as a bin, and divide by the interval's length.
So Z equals 324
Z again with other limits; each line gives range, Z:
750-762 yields 287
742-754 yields 284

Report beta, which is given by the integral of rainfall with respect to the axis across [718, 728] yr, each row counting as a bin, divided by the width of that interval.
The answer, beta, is 327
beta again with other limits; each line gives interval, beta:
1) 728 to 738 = 308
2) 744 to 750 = 282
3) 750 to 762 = 287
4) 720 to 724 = 322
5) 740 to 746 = 281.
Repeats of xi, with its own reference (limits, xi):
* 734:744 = 741.0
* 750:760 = 751.0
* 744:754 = 747.0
